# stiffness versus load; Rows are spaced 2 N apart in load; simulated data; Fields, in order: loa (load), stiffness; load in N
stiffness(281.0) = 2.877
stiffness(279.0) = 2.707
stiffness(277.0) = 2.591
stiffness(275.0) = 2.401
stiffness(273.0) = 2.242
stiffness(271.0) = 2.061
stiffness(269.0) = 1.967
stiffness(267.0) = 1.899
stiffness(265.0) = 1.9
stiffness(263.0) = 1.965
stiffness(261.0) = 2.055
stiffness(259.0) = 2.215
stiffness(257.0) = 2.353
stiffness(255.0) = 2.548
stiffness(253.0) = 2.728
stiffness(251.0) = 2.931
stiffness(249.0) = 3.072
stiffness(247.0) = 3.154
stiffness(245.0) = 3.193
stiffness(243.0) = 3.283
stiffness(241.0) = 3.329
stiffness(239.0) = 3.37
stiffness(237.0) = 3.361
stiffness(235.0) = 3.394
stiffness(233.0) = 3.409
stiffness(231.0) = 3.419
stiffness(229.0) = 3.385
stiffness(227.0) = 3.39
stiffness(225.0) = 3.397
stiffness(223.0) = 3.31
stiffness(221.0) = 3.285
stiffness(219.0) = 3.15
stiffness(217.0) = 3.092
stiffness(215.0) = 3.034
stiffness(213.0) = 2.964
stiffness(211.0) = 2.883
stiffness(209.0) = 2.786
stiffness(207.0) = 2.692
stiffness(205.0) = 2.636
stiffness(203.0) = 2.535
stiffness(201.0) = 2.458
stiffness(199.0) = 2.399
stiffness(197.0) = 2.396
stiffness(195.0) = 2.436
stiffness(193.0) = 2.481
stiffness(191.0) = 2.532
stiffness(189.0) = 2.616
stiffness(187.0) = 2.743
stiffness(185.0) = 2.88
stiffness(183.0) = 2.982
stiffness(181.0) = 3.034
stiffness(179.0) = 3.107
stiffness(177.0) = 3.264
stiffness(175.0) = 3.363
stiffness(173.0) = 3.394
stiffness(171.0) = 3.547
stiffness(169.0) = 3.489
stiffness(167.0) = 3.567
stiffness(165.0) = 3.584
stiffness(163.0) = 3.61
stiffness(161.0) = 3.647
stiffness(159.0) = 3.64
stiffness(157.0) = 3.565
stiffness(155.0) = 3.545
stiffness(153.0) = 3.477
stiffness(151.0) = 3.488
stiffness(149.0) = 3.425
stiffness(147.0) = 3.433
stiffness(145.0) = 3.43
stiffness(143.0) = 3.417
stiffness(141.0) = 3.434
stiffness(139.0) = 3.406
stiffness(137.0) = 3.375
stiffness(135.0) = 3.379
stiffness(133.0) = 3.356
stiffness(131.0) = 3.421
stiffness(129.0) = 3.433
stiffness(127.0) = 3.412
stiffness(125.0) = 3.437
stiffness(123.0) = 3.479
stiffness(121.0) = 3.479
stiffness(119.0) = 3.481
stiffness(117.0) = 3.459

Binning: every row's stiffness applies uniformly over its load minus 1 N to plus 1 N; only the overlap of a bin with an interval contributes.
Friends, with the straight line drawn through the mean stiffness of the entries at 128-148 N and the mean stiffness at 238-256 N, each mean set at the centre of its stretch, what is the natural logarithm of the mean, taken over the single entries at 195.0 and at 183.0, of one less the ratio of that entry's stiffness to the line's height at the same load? -1.8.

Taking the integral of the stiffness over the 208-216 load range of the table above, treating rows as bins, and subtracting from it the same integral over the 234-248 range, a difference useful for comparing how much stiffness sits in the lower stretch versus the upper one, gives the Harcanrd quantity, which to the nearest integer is -23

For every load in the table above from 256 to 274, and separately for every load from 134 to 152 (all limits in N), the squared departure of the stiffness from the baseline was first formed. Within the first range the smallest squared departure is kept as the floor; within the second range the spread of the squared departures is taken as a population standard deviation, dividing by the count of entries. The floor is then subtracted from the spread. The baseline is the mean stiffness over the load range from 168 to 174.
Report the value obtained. -1.3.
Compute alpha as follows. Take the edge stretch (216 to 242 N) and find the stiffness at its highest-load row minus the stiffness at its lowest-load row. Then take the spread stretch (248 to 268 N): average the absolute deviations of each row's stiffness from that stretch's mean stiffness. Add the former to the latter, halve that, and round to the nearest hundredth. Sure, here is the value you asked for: 0.30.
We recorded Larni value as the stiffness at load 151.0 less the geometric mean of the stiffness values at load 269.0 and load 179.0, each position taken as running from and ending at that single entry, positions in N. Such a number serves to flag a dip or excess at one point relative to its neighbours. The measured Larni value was 1.0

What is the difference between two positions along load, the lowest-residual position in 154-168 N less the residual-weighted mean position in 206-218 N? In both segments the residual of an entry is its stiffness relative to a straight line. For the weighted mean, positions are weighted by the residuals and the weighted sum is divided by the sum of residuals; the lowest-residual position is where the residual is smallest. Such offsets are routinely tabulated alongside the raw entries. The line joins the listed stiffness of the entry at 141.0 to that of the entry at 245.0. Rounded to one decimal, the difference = -55.6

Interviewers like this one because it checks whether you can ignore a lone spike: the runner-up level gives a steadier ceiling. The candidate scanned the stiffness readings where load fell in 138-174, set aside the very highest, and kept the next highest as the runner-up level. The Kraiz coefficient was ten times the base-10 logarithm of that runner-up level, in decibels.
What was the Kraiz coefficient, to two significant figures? 5.6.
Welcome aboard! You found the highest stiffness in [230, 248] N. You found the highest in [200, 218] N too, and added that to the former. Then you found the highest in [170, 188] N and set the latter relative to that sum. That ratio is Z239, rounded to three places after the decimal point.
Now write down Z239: 0.545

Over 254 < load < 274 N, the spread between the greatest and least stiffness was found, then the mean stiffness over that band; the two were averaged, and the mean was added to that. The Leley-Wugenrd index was 3.51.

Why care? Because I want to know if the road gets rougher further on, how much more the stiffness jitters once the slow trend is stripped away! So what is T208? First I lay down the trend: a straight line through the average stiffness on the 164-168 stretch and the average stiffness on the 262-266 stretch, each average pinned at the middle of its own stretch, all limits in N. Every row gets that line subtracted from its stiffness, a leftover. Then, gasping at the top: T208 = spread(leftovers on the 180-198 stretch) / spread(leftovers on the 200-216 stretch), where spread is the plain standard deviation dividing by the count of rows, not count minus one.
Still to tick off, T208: 0.5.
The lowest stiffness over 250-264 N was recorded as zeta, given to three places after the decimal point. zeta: 1.965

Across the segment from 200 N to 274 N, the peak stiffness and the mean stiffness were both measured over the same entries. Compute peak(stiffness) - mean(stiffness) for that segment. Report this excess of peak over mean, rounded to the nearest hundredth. 0.59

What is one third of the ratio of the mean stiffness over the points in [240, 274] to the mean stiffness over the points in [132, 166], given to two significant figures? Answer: 0.24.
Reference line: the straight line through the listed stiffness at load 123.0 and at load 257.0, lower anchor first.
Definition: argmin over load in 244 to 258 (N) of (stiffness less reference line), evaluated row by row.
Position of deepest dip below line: 257.0 N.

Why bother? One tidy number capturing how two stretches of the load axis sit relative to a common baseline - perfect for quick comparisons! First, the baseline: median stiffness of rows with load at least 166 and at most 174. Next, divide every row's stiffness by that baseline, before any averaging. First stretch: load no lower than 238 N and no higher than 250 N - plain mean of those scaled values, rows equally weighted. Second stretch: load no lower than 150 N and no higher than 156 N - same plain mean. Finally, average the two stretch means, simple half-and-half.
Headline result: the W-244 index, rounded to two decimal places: 0.96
